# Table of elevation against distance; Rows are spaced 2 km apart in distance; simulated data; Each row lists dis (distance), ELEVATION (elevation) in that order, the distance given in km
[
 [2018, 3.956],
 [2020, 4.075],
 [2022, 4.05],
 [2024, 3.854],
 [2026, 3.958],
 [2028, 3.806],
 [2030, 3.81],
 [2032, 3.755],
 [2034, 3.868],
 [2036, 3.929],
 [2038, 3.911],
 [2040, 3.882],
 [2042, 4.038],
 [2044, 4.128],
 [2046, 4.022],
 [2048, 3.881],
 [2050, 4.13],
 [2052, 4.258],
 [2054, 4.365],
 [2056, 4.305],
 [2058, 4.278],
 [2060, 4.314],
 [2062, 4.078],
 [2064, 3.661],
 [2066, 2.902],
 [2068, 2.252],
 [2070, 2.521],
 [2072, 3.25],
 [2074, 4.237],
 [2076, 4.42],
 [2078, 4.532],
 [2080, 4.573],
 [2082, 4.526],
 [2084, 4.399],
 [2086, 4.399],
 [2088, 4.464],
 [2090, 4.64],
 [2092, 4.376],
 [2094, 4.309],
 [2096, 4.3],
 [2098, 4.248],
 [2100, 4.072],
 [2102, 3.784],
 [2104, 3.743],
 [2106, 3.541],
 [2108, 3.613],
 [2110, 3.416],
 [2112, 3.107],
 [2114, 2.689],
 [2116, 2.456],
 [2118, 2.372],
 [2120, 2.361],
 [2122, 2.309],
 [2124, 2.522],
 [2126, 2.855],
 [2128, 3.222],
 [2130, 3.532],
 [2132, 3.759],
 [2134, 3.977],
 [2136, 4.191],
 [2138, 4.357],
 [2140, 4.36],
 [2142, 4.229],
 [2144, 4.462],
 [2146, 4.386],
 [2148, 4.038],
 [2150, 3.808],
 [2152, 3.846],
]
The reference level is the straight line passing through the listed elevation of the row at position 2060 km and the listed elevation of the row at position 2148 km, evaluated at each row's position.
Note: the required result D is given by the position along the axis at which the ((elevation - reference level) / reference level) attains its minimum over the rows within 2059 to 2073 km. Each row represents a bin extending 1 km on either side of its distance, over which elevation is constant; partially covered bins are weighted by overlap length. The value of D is 2068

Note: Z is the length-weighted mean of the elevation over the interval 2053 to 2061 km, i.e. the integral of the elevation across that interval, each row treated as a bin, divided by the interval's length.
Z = 4.3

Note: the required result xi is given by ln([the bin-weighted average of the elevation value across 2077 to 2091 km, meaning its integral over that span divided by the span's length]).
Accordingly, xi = 1.51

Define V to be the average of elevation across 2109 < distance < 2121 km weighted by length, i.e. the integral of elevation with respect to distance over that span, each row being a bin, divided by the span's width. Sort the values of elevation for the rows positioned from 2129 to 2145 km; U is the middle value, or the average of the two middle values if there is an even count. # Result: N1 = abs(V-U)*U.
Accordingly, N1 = 6.2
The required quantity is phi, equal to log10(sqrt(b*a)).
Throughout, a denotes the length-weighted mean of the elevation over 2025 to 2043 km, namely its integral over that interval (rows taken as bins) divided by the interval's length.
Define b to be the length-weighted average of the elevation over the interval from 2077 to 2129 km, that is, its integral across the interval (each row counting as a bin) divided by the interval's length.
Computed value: 0.576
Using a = 3.9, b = 3.65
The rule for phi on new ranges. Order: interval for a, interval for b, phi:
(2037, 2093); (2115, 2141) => 0.559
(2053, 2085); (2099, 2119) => 0.554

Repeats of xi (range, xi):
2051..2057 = 1.46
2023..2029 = 1.35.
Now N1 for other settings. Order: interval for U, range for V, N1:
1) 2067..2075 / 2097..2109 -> 2.7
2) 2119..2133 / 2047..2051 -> 3.3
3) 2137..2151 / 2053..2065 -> 0.8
